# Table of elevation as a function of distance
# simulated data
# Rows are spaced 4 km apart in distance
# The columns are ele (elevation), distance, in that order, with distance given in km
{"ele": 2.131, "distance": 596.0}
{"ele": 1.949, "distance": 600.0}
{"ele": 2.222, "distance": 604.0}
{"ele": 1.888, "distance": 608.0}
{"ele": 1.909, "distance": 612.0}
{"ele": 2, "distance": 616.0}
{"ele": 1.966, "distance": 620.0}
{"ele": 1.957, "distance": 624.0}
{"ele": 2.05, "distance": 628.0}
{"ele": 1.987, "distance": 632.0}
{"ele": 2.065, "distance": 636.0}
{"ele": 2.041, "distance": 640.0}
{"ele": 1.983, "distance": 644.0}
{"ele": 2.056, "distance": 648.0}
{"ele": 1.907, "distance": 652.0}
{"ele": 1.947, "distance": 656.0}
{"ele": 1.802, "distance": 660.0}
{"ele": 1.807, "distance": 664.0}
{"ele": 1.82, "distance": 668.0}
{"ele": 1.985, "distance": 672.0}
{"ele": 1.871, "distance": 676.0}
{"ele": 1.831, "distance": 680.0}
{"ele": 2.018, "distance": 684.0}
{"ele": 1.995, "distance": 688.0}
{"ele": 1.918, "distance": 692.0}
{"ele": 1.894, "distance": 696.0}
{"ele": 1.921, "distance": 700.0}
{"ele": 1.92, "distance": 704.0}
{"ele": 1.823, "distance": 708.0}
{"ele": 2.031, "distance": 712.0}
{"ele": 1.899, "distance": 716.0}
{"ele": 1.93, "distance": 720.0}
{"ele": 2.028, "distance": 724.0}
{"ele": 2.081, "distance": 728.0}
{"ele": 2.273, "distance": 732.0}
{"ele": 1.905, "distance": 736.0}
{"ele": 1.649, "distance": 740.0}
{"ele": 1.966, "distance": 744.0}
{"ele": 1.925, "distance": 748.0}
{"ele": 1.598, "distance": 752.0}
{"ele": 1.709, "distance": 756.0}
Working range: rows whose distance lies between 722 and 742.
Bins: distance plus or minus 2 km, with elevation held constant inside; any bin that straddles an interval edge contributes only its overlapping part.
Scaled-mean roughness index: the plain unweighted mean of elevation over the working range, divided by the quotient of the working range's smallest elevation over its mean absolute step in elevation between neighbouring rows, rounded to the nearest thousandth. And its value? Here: 0.262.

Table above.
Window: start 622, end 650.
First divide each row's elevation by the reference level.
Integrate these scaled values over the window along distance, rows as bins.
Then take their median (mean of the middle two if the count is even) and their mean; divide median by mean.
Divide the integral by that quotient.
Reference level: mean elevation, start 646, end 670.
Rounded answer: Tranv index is 29.6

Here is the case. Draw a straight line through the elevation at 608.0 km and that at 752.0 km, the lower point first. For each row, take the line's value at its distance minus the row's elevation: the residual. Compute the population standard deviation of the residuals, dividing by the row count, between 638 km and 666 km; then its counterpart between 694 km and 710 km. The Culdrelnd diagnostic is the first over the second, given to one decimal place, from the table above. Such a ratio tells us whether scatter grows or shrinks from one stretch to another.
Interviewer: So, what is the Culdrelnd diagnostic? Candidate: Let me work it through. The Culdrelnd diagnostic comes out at 2.3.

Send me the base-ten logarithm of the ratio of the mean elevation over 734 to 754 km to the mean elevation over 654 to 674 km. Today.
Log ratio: -0.015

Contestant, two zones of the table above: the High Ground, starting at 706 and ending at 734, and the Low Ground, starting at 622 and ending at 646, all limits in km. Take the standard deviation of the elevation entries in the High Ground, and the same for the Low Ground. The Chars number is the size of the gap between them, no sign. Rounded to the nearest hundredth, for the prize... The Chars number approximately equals 0.10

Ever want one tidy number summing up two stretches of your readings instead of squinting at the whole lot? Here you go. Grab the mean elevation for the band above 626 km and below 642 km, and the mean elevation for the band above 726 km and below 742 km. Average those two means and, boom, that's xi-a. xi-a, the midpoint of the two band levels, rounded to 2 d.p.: 2.01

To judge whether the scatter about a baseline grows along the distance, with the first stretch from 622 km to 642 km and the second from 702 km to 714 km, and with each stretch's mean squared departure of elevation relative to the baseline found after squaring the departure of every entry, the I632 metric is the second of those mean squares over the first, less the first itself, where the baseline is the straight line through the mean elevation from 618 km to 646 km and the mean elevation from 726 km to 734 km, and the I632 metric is 36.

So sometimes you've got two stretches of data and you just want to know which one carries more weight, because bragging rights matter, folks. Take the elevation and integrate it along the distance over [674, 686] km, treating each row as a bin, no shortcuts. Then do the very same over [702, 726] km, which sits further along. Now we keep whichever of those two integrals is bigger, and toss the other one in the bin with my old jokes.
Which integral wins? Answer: 47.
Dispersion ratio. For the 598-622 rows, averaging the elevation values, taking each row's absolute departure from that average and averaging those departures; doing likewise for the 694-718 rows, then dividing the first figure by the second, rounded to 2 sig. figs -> 1.9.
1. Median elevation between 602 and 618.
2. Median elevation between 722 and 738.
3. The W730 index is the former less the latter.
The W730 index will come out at -0.10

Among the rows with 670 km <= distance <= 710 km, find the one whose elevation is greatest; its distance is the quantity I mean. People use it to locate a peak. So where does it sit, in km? 684.0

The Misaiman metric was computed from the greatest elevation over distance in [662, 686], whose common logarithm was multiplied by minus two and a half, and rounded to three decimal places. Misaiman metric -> -0.762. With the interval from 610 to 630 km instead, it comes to -0.779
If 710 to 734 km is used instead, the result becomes -0.891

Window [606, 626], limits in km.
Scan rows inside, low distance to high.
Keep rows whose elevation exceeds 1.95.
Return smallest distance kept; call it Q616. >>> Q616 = 616.0 km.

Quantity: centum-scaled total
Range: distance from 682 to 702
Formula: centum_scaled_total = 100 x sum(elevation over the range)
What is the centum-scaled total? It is 975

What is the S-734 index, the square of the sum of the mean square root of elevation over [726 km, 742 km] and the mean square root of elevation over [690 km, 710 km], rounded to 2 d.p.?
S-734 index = 7.73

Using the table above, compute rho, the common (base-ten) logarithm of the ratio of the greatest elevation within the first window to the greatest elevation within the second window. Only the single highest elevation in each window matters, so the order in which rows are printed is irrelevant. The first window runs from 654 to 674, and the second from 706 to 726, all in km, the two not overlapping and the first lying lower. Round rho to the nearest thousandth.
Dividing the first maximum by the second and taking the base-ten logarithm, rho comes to -0.010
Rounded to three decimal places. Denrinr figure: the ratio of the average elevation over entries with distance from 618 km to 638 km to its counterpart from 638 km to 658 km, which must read 1.009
